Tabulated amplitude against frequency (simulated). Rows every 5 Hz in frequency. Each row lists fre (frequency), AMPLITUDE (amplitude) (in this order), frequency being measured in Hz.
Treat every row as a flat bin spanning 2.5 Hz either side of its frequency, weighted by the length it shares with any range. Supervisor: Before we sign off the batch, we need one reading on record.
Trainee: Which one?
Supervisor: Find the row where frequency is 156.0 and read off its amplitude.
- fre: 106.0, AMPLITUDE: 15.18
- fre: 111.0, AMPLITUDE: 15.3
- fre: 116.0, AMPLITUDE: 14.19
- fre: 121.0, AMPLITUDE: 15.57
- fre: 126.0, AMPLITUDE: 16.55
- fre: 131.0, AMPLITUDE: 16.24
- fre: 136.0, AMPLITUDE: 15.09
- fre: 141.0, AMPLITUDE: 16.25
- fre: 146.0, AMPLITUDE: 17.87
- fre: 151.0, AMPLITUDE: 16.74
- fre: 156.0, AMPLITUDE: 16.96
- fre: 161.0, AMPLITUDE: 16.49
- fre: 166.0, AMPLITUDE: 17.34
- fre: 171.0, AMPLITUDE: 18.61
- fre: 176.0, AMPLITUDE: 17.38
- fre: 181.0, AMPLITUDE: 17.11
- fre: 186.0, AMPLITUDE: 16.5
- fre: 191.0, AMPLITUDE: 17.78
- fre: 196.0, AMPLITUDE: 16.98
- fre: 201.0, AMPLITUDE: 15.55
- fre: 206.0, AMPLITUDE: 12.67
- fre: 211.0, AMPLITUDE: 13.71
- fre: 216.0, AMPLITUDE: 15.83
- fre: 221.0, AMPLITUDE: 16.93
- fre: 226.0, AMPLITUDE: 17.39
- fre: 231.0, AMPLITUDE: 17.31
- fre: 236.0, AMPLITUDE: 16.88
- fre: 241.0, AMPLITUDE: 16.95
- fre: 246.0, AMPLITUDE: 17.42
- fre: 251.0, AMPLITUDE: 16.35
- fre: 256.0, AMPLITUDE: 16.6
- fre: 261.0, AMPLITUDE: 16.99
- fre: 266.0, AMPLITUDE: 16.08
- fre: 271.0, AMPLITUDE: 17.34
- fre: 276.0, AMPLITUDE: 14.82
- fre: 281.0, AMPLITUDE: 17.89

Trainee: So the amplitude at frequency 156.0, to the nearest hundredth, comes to 16.96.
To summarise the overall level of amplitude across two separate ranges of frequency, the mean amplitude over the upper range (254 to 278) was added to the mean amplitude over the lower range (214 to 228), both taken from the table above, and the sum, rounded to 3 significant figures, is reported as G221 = 33.1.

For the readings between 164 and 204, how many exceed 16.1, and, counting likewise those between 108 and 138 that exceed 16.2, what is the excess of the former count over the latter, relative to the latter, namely 2.5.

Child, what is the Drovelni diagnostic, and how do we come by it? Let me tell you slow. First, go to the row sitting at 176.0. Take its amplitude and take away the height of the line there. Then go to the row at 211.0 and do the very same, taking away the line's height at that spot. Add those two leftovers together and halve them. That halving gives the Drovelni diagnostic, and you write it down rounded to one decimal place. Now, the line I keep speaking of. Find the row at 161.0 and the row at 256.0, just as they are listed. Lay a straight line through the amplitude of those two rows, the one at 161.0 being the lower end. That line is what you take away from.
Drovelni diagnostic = -1.0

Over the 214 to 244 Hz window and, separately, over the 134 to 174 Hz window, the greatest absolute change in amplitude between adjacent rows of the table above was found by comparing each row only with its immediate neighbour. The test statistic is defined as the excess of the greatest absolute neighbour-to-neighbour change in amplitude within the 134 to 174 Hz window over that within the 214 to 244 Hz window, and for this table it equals 0.5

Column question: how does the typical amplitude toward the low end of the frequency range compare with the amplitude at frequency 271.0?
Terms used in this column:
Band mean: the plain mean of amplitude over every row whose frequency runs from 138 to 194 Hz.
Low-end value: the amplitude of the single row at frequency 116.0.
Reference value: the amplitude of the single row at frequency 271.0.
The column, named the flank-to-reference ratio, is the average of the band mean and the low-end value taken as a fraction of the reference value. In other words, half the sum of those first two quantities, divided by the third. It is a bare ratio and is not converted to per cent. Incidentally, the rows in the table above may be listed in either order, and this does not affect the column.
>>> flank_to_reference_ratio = 0.90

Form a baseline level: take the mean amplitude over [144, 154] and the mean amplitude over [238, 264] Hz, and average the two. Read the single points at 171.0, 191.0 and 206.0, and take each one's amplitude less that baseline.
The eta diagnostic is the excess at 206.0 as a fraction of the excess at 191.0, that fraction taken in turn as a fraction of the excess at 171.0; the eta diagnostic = -4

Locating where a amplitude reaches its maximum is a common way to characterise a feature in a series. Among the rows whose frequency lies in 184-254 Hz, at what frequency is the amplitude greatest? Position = 191.0 Hz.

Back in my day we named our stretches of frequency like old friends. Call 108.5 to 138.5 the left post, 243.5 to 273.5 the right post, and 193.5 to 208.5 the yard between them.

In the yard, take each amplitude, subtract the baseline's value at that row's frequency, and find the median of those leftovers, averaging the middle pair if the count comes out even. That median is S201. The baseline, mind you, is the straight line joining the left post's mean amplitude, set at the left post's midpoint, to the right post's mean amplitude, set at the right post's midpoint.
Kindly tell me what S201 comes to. -0.7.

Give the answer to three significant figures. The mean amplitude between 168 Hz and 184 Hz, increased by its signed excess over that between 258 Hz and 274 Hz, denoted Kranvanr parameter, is 18.6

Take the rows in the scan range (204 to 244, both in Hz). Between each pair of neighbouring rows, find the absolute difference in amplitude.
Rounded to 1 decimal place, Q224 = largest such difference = 2.1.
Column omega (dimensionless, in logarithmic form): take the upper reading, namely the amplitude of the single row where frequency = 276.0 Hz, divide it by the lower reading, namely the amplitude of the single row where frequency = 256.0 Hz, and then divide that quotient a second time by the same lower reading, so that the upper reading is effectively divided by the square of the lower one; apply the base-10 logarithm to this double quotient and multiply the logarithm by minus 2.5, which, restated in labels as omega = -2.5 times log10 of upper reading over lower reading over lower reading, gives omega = 3.17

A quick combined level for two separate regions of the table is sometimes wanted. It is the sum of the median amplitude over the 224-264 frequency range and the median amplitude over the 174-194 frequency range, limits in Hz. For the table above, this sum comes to 34.2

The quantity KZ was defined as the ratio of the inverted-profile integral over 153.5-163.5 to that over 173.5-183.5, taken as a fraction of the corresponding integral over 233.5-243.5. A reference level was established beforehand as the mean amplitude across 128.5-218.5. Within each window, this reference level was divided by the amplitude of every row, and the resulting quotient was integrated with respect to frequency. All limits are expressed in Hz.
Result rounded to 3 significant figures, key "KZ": 0.106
